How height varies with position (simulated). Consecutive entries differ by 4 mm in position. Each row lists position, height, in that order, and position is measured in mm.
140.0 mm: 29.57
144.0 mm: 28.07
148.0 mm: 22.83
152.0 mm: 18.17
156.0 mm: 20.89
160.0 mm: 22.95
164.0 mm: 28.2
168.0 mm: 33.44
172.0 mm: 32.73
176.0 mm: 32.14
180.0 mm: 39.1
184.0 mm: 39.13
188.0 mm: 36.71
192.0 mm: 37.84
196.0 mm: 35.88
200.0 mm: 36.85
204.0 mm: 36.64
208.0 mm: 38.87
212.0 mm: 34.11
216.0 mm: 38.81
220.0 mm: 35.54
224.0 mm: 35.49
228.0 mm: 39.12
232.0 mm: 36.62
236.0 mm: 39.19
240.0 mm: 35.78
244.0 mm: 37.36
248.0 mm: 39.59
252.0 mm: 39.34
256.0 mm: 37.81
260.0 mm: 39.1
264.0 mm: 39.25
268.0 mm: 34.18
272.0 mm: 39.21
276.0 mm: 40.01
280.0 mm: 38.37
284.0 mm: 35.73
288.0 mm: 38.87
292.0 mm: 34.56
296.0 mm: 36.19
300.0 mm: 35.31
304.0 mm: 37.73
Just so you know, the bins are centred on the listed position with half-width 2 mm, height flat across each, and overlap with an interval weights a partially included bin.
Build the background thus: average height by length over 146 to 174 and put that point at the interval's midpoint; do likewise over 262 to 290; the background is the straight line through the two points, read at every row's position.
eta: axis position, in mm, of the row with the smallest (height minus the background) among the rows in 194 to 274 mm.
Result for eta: 268.0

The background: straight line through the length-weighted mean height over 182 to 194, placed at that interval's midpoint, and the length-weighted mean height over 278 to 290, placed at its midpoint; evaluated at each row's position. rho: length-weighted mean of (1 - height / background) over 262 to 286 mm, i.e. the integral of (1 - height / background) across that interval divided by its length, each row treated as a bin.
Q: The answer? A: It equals 0.00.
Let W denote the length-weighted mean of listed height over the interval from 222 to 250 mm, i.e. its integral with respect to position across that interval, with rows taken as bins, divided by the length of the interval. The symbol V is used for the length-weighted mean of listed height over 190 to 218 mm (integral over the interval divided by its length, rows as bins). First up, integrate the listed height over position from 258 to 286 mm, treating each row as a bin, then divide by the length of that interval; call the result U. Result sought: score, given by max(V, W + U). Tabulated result 75.6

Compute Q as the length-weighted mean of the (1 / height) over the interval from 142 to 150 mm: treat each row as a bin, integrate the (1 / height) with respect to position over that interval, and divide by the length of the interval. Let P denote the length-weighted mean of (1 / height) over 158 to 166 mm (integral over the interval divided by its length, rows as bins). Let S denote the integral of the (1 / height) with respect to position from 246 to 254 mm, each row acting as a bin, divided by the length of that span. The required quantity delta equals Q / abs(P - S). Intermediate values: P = 0.0395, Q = 0.0397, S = 0.0253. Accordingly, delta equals 3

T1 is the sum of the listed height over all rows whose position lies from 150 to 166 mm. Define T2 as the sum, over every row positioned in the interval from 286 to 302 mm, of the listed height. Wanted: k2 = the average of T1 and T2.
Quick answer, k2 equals 118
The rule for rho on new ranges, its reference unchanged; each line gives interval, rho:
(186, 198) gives 0.03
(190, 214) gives 0.03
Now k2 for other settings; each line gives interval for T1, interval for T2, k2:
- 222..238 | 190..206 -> 149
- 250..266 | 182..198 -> 153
